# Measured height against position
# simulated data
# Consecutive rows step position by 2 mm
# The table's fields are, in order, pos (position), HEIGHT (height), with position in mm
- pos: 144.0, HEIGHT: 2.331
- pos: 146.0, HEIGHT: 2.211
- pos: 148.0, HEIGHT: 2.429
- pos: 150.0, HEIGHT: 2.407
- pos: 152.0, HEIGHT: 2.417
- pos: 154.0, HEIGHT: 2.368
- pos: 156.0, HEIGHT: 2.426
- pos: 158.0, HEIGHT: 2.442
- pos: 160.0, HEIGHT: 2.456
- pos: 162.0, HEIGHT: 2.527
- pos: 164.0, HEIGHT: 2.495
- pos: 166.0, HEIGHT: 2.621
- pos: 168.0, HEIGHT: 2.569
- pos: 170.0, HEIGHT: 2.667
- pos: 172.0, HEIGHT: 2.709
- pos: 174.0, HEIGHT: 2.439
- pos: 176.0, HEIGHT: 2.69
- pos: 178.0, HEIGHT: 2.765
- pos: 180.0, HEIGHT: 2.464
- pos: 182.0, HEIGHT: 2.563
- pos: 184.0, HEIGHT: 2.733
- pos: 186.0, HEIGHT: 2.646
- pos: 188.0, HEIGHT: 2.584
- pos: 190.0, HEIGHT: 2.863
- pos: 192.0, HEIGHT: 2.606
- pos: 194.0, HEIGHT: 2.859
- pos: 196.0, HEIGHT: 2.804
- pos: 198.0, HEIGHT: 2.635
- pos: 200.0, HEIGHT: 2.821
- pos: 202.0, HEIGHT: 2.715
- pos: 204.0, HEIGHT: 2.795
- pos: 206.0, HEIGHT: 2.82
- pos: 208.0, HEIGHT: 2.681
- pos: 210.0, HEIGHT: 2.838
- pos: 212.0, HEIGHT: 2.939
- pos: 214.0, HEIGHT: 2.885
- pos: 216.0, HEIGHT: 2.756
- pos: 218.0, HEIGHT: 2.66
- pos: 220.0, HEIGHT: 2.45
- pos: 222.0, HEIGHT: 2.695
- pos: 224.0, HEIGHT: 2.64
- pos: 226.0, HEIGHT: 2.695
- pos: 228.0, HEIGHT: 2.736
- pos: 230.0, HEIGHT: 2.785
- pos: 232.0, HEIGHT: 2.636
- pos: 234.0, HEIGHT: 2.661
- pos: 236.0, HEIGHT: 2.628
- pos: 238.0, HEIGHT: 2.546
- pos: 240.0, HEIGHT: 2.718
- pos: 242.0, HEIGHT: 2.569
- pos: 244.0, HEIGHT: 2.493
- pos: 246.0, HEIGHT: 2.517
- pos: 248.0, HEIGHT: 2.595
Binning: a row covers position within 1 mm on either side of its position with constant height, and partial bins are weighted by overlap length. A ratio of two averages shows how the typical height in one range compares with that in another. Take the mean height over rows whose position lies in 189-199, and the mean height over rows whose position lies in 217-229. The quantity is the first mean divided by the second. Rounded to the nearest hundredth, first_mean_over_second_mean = 1.04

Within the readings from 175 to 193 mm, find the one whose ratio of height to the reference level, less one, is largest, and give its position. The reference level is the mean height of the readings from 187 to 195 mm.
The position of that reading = 190.0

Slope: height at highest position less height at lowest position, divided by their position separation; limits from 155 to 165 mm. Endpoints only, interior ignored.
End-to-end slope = 0.009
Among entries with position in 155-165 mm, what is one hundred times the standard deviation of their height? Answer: 4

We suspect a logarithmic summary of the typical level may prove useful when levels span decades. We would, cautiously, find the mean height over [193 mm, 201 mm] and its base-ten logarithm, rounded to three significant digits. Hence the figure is 0.444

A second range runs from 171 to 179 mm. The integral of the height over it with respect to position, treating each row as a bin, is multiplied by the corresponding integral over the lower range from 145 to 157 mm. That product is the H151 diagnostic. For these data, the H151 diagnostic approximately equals 605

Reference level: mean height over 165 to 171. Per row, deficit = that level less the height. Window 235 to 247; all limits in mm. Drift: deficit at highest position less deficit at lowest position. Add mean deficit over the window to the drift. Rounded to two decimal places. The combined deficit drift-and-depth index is 0.15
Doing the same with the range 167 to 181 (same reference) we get 0.11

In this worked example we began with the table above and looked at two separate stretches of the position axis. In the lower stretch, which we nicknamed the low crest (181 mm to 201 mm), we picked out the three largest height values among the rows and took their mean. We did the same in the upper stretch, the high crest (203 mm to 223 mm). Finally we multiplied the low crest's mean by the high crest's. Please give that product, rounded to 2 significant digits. 8.2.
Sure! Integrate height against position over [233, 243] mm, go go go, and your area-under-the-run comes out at 26.2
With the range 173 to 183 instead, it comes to 25.8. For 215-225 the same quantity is 26.4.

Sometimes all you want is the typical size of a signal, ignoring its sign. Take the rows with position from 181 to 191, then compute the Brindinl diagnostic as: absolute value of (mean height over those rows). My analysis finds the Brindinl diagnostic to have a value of 2.68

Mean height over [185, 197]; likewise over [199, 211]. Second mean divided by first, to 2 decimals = 1.02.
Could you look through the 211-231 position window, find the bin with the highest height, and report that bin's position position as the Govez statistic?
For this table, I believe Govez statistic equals 212.0 mm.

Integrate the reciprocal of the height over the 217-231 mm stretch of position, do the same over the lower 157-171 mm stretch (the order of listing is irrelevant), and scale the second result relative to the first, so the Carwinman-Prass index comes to 1.05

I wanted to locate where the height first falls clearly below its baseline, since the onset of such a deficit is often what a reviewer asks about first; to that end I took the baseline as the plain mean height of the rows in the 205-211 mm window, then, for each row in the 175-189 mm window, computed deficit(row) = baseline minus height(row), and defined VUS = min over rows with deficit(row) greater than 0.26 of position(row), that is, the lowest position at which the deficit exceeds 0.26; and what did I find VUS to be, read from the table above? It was 180.0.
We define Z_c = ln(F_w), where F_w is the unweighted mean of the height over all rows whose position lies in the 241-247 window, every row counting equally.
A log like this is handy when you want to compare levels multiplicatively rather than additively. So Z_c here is 0.93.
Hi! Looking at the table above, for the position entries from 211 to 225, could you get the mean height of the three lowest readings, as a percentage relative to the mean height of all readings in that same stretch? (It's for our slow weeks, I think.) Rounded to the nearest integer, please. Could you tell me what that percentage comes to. 95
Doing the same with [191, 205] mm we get 97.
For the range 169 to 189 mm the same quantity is 95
